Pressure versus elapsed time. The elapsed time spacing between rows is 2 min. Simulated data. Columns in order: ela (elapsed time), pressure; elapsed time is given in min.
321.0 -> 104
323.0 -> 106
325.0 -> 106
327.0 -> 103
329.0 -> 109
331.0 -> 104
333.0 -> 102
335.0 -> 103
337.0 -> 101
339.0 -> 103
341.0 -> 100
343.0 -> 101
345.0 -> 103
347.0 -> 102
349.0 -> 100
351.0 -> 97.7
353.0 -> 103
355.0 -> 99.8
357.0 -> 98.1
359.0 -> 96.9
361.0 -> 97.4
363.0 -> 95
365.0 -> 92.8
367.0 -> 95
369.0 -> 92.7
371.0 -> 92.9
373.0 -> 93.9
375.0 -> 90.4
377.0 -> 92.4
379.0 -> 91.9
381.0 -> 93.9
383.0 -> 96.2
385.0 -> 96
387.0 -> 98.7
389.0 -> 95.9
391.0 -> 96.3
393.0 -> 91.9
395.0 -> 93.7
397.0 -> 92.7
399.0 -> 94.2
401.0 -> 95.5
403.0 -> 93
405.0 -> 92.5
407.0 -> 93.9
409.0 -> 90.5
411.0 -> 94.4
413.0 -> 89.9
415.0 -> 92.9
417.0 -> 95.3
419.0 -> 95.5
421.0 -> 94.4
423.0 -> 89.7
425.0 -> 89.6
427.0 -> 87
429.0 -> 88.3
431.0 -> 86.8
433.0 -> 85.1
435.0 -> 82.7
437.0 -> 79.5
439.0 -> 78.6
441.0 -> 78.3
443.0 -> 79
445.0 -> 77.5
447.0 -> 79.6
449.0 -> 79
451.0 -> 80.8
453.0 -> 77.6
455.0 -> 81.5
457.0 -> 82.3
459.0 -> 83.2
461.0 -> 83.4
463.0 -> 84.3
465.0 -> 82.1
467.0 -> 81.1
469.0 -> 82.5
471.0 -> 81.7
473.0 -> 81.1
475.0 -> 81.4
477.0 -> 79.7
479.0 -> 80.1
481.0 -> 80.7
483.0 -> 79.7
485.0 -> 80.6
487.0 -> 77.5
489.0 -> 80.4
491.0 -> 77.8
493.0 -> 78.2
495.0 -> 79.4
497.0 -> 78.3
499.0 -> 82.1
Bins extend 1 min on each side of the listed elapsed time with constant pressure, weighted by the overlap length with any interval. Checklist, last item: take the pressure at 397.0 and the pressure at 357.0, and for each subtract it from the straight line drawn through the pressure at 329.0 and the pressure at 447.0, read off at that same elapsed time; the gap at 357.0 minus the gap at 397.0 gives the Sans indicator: 4.6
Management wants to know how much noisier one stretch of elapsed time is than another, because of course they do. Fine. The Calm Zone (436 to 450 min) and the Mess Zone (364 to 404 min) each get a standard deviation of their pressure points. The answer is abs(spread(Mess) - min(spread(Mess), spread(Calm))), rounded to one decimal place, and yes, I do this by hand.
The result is 1.3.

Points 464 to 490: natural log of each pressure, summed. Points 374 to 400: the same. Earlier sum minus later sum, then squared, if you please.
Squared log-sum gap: 4.0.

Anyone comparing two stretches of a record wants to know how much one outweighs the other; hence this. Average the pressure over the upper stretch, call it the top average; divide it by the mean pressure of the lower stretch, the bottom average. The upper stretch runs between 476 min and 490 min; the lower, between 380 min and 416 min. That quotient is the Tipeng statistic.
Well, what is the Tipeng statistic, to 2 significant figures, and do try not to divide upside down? 0.85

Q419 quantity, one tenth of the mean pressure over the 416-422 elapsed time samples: 9.5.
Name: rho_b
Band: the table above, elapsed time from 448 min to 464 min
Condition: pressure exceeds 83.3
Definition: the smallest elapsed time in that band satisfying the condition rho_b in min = 461.0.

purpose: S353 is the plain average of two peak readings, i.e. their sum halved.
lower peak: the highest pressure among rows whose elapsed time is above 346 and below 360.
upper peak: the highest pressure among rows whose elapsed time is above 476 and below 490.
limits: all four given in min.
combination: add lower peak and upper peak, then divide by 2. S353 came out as 92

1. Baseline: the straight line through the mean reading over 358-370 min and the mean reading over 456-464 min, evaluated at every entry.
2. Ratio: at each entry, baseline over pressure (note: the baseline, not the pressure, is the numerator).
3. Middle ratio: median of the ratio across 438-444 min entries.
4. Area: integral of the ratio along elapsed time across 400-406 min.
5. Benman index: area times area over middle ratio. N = 31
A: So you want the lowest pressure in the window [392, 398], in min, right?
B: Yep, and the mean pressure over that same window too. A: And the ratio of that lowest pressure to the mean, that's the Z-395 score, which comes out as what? 0.991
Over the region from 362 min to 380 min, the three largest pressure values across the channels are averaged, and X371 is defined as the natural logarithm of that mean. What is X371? 4.55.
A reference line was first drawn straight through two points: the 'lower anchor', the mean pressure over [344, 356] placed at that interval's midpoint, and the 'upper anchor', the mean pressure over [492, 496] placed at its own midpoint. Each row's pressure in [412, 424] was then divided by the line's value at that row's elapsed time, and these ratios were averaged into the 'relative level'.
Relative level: 1.03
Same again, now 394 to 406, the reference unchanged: 1.00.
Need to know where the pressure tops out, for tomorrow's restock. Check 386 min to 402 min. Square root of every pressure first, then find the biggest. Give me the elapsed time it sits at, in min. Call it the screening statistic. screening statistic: 387.0 min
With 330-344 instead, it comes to 331.0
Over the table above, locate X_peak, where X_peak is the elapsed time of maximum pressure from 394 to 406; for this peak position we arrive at 401.0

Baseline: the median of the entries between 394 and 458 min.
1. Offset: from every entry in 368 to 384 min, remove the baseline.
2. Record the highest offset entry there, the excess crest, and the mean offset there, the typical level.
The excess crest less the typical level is 3.2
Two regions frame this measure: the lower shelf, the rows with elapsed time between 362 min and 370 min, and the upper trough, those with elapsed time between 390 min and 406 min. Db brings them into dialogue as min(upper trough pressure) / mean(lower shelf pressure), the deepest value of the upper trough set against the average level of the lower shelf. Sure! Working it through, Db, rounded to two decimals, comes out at 0.98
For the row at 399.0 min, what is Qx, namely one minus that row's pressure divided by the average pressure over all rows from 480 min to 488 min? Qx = -0.18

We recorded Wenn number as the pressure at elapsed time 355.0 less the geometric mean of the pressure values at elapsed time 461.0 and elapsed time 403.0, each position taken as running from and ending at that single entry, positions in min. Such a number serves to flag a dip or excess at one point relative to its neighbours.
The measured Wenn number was 12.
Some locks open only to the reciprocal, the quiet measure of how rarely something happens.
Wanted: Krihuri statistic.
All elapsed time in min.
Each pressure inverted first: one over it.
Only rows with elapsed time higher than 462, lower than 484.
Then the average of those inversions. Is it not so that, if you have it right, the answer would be 0.0123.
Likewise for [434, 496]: 0.0124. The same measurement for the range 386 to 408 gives 0.0106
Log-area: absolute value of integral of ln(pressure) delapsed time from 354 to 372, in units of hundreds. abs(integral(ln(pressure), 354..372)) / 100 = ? 0.821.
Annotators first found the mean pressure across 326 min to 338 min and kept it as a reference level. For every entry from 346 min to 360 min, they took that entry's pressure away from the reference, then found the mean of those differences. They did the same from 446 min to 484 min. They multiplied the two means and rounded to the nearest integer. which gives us 91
